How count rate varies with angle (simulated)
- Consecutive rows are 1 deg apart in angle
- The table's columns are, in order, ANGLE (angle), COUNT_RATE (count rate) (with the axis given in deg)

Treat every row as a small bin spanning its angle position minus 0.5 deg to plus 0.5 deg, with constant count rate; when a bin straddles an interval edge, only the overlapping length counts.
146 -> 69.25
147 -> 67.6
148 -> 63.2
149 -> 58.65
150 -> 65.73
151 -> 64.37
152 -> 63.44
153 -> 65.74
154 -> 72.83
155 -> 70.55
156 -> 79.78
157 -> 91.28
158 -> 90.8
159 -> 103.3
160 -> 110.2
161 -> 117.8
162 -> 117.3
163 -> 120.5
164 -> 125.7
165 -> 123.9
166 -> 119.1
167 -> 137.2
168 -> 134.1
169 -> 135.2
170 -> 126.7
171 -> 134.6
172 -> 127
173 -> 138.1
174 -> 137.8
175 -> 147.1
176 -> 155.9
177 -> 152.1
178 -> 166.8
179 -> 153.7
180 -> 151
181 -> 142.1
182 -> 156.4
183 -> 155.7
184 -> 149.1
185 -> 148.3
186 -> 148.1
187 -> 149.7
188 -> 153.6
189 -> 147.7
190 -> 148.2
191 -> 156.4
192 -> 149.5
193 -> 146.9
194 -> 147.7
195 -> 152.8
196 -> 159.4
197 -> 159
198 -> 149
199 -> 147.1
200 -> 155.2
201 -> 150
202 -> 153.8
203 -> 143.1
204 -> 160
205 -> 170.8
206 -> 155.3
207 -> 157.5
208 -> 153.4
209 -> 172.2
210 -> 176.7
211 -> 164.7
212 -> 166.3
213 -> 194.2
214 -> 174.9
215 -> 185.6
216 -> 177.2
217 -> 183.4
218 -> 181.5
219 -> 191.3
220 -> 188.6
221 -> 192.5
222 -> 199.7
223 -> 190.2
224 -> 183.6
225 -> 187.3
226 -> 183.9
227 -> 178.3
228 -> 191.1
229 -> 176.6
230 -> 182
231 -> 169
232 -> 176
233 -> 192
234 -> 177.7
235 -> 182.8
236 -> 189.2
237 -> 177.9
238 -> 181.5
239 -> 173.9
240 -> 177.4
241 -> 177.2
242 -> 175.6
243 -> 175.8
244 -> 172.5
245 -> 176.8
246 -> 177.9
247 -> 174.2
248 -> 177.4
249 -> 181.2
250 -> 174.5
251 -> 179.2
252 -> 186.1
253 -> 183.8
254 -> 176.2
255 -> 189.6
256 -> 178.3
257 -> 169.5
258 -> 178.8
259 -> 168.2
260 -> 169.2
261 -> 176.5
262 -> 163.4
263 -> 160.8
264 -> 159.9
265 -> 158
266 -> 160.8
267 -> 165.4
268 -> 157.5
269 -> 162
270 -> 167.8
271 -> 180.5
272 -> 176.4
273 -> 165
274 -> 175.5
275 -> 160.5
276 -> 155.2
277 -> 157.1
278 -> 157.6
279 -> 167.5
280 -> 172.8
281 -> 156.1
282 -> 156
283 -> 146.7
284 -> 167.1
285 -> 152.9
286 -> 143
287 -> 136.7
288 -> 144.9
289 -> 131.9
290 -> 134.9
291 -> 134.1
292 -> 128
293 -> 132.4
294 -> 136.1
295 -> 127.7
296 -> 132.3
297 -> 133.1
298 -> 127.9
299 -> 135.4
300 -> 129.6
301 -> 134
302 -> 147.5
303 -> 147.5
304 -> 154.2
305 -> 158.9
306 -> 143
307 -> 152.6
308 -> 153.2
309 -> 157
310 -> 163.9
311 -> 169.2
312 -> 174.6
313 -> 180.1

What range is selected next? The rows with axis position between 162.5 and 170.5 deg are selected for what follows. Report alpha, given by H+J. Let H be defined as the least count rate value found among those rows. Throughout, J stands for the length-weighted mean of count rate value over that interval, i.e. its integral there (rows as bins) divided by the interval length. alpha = 247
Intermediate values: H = 119.1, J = 128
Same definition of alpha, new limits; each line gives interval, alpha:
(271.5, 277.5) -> 320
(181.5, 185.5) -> 301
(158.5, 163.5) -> 217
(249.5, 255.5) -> 356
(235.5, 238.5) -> 361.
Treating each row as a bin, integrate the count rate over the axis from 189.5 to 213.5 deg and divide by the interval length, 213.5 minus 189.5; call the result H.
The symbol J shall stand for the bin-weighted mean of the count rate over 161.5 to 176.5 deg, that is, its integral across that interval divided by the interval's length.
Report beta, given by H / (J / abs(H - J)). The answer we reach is 31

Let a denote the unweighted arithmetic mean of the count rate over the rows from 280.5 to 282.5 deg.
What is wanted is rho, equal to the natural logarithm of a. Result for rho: 5.05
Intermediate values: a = 156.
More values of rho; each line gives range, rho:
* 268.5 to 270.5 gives 5.11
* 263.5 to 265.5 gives 5.07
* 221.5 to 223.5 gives 5.27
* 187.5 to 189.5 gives 5.01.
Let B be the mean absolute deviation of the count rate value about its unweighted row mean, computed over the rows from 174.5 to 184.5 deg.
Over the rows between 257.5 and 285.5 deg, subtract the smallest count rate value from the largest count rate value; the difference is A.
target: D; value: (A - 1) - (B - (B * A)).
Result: 187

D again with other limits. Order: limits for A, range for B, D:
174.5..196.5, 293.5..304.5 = 190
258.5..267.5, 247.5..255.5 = 91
